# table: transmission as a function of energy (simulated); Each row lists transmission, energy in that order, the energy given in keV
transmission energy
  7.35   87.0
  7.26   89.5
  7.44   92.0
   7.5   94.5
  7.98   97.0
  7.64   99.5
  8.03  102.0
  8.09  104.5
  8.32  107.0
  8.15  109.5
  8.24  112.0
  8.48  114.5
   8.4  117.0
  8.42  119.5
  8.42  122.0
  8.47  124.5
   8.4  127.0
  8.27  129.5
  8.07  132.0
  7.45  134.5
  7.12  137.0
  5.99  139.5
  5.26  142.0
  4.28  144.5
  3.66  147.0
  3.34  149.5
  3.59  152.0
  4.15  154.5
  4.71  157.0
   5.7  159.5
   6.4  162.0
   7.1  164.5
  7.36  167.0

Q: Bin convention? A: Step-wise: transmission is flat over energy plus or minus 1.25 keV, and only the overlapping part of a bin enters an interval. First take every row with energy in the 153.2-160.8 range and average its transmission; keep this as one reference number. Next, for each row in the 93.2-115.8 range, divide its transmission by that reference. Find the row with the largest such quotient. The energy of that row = 114.5 keV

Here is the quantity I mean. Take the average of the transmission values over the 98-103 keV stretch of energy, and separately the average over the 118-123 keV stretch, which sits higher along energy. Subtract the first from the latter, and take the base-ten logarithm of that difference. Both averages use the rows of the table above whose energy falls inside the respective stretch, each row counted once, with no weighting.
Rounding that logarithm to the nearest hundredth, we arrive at -0.23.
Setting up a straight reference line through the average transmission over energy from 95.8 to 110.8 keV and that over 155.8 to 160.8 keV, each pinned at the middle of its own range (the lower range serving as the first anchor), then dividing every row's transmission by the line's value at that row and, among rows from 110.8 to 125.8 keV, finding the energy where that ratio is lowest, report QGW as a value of 112.0 keV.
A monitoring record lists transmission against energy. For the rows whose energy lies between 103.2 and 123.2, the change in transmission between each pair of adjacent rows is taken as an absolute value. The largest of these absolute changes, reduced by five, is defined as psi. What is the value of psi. -4.76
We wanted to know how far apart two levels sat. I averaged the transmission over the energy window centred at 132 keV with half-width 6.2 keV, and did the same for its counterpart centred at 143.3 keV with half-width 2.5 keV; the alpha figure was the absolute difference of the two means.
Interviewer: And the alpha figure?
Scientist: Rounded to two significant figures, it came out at 3.1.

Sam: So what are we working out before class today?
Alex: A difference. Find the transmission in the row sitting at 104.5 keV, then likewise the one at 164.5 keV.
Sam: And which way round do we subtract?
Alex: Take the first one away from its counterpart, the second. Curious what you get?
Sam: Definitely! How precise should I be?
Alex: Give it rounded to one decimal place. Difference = -1.0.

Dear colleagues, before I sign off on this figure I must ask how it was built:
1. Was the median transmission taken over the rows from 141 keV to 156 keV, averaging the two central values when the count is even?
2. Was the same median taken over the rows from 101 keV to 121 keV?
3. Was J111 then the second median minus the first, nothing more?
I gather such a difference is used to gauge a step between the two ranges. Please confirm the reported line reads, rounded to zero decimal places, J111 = 4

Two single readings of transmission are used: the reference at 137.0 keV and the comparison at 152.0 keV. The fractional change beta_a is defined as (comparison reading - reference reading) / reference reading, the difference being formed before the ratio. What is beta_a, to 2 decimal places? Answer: -0.50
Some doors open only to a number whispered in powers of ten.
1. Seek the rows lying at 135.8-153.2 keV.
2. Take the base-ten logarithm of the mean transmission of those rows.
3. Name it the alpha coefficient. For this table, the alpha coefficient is 0.68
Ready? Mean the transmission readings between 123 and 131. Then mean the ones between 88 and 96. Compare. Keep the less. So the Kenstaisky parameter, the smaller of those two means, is 7.4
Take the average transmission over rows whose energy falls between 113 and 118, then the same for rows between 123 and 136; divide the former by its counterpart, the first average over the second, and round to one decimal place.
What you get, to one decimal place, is 1.0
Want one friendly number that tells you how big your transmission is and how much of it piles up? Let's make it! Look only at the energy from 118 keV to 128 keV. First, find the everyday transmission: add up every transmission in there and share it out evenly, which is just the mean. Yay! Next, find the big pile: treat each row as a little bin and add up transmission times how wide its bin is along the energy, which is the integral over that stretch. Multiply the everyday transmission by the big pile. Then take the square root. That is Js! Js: 27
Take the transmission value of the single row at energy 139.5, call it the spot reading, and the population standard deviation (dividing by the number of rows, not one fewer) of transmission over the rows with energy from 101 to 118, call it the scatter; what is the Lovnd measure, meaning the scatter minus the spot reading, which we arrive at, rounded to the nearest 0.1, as -5.8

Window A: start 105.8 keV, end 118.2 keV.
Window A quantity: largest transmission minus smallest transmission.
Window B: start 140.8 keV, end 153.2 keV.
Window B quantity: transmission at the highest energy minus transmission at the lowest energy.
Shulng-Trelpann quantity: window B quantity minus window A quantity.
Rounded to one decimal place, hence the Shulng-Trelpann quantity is -2.0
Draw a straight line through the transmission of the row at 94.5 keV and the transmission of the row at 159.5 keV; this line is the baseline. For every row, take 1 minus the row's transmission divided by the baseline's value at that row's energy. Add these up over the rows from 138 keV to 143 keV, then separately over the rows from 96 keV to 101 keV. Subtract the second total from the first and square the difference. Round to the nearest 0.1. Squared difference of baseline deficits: 0.1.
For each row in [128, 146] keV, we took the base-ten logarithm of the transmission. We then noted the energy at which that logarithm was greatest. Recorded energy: 129.5 keV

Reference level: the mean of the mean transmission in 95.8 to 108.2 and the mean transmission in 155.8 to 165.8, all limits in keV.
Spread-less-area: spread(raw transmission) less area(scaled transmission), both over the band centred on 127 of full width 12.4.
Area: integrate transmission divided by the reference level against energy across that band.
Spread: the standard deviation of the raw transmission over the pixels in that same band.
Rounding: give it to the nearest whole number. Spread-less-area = -15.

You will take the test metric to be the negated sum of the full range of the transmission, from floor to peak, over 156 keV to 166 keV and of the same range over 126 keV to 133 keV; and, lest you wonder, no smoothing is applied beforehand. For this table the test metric -2.7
